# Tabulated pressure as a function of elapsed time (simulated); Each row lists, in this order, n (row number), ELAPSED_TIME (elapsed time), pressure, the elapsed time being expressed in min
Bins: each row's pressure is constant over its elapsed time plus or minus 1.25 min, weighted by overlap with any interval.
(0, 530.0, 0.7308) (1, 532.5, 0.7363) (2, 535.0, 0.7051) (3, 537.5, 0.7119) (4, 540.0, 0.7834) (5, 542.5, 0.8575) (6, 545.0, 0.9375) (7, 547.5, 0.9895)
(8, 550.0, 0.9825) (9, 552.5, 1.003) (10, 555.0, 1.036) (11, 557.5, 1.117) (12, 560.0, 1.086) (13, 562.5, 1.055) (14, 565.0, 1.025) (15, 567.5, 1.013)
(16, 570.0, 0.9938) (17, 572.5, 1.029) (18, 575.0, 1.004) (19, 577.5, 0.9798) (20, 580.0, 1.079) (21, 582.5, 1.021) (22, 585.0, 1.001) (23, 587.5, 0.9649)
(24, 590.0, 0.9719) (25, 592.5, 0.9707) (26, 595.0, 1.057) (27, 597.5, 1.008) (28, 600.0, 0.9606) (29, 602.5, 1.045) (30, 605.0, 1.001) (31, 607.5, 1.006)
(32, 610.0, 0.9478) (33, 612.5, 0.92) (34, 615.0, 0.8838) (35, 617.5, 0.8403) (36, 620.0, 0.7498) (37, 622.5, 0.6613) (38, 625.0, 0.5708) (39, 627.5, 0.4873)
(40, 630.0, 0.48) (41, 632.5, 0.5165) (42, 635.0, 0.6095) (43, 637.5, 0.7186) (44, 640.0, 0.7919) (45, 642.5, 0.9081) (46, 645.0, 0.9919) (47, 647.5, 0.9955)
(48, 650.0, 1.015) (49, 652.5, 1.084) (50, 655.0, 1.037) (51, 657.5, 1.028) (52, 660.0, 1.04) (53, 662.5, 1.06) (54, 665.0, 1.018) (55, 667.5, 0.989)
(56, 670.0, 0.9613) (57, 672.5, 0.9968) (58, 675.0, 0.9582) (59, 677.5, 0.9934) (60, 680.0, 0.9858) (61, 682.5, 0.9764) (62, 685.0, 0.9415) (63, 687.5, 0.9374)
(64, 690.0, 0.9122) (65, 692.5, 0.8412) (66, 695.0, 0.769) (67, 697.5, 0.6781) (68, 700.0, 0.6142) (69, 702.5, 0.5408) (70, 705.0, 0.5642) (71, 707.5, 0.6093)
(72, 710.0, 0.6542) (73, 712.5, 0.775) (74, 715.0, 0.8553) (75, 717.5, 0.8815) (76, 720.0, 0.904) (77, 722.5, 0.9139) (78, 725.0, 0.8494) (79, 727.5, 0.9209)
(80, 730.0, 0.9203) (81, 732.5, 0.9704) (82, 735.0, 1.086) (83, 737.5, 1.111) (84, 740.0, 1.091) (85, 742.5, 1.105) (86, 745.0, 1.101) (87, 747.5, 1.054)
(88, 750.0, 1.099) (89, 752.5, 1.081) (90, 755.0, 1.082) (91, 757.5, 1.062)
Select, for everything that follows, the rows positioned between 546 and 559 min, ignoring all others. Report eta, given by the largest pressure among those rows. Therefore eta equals 1.117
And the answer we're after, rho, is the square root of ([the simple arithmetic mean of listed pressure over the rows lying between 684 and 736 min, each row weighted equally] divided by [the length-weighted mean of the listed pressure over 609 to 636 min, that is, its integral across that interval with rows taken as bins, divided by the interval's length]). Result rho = 1.08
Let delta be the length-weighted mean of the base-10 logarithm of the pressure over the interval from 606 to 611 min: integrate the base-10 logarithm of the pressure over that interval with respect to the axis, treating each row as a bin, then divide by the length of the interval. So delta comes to -0.009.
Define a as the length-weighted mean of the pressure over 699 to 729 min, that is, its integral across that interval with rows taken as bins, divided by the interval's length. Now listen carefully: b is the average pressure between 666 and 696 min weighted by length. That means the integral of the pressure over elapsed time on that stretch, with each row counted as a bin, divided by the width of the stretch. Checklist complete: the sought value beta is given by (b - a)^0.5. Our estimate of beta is 0.43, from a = 0.76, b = 0.941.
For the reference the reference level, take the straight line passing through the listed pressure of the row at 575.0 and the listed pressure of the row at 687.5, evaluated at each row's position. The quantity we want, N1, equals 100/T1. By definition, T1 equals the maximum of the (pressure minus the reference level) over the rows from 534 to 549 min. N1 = -3249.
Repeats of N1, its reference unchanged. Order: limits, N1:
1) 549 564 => 974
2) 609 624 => -2818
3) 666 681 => 1979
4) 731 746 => 492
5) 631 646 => 3408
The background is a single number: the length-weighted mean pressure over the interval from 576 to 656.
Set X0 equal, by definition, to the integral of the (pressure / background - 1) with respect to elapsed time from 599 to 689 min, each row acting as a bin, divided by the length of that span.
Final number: 0.01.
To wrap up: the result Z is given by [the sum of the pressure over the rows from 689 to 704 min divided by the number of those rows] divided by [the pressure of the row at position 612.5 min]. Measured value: 0.79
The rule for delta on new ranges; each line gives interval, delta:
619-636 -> -0.242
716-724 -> -0.047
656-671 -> 0.007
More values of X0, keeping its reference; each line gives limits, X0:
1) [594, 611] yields 0.14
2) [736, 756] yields 0.23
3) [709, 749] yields 0.08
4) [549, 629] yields 0.08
